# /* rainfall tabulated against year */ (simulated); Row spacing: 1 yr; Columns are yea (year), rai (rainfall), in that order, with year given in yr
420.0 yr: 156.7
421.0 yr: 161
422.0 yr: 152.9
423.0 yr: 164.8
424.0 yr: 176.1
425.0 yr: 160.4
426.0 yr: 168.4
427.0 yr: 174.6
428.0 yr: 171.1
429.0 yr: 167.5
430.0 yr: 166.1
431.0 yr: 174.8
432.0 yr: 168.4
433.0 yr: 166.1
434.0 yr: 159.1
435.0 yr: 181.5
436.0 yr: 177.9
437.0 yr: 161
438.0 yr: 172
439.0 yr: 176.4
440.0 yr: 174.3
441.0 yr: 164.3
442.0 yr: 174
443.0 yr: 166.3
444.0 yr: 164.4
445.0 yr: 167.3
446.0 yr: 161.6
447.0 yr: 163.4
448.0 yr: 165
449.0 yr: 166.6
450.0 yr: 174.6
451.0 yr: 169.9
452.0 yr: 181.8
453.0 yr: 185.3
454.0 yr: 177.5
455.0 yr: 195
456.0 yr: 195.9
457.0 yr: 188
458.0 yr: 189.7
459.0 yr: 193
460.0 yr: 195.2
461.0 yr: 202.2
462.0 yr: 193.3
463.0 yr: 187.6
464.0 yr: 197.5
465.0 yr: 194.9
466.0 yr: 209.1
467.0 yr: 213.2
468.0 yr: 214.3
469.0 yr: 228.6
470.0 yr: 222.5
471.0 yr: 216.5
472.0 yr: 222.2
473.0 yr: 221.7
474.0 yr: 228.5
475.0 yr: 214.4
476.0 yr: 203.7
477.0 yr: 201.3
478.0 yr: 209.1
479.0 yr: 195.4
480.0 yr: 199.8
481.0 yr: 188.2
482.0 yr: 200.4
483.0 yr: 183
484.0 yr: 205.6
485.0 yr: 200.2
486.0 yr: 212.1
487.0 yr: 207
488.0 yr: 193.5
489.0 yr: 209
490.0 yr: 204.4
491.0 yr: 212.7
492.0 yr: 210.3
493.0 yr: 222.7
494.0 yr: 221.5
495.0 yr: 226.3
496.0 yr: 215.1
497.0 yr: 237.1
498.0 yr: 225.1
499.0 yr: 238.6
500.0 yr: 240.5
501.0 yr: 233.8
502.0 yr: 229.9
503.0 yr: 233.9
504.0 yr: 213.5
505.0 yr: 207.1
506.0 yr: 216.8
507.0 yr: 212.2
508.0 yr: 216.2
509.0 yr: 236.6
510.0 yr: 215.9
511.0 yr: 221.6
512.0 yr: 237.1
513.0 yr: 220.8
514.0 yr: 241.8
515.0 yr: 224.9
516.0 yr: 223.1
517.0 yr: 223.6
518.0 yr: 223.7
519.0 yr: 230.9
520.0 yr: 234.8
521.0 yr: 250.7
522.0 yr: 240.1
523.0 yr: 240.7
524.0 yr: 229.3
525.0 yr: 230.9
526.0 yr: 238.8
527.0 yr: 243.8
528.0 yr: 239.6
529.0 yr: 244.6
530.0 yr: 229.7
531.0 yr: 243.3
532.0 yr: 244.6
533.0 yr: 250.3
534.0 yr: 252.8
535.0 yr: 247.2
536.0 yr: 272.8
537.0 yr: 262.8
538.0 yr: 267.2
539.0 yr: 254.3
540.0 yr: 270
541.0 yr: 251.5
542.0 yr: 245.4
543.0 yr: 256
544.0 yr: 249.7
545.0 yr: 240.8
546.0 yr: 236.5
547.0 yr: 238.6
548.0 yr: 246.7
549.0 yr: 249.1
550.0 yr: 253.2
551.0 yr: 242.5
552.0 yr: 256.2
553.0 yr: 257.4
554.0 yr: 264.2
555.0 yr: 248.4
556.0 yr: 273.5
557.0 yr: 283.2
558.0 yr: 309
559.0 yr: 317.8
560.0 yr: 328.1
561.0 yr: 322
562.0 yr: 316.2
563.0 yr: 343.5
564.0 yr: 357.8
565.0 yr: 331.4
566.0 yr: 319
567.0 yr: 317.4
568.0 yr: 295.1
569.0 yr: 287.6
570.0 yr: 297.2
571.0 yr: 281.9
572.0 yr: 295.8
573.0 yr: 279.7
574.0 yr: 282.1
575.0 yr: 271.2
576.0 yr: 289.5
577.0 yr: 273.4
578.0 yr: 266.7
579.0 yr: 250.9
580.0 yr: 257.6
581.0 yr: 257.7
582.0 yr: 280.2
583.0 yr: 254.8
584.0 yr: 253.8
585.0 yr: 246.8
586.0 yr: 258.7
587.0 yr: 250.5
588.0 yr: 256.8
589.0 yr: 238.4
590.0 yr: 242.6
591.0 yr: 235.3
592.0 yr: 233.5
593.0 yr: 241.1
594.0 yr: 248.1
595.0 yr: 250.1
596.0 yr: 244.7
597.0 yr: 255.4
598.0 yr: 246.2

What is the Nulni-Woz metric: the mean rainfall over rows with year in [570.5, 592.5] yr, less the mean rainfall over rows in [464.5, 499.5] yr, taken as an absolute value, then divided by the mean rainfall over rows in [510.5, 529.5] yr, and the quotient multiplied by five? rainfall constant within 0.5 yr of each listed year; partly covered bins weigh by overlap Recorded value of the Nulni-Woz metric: 1.1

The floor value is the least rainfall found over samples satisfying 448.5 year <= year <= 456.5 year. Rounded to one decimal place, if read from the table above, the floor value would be 166.6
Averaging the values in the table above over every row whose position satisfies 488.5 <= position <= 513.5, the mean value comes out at 222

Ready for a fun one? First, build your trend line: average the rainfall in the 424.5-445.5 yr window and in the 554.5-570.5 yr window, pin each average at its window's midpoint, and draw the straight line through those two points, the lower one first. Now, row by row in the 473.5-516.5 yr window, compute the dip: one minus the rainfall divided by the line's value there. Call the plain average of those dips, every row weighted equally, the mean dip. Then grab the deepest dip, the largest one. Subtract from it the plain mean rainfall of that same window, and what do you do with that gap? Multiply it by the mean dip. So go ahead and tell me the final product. -17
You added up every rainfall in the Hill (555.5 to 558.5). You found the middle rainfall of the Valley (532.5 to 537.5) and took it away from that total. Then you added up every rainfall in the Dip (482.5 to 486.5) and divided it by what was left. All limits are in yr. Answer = 1.3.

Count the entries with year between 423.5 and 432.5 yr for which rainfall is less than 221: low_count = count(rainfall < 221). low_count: 9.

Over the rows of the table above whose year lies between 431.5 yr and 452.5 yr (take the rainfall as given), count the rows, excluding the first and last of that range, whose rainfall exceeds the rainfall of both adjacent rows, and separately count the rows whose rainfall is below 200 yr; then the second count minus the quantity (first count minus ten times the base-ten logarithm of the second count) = 29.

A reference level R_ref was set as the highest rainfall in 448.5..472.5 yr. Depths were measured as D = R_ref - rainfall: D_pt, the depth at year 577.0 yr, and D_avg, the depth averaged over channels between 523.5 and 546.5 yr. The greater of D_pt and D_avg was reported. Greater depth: -19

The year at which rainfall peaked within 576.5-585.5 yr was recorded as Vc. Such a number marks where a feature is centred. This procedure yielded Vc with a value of 582.0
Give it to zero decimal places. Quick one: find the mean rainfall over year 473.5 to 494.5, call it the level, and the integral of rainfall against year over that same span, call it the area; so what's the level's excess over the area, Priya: -4117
